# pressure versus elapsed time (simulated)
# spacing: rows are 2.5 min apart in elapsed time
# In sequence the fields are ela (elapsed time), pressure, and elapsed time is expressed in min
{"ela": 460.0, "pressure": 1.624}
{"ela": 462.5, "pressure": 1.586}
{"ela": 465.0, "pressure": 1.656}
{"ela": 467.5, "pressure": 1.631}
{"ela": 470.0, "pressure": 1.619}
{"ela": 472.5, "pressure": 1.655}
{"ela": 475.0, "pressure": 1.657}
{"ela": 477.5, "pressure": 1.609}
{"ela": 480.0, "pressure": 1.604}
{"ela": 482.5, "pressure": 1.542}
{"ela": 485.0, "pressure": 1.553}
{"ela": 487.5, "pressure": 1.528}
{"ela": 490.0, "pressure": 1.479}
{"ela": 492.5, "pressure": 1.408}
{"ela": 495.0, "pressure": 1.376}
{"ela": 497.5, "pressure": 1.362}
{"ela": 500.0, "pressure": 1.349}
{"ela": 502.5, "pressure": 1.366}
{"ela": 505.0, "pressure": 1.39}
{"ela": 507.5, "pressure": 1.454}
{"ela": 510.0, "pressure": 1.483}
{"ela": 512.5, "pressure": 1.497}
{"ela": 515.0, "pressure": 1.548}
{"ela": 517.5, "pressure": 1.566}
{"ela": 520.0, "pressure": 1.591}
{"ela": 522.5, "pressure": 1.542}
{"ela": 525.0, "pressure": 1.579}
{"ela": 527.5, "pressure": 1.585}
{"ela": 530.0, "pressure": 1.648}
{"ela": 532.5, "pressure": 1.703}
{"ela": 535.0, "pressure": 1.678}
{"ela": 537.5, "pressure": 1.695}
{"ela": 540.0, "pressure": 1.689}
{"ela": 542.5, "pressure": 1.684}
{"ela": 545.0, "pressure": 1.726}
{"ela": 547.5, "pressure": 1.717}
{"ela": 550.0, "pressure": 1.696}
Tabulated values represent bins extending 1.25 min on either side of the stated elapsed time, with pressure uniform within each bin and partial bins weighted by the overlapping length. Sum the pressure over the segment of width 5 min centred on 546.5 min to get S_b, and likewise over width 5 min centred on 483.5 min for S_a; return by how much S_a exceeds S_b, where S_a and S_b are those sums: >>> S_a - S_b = -0.35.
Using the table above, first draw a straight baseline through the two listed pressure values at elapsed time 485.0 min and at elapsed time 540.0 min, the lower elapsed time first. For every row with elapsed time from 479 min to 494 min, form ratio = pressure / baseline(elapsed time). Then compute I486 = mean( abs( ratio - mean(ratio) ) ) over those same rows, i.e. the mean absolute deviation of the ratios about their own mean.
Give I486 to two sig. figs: 0.037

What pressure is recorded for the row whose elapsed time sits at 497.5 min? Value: 1.362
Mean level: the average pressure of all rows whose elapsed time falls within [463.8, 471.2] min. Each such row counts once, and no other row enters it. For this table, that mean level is 1.64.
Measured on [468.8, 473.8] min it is 1.64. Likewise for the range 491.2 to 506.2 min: 1.38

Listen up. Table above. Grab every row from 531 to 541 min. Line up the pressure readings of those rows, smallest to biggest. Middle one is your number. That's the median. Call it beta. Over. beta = 1.69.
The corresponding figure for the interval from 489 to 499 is 1.39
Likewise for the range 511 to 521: 1.56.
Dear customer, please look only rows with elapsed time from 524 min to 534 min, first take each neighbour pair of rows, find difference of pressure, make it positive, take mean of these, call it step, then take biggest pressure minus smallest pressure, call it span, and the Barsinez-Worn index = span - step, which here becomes 0.083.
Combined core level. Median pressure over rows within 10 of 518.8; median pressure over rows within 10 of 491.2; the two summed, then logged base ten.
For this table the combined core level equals 0.477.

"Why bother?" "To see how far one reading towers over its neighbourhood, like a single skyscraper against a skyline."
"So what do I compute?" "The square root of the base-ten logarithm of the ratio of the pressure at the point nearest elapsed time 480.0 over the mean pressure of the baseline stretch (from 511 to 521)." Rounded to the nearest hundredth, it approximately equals 0.12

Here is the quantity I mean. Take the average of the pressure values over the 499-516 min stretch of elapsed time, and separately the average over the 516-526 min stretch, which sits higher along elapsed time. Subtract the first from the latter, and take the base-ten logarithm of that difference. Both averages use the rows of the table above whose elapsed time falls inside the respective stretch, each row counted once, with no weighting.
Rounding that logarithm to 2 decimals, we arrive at -0.89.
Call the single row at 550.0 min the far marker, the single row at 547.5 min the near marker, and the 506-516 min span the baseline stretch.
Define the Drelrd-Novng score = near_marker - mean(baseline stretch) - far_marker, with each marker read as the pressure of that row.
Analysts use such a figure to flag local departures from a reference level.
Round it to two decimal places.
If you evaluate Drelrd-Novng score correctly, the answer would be -1.47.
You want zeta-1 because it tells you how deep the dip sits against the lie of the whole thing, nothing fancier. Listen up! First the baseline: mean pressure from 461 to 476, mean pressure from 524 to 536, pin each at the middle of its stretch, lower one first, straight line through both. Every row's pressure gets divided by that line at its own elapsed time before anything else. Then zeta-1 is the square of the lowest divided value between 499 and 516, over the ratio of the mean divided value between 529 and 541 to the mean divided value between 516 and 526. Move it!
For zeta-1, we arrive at 0.634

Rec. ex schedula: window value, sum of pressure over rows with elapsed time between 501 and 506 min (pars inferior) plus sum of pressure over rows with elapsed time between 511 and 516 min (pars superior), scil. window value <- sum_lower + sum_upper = 5.8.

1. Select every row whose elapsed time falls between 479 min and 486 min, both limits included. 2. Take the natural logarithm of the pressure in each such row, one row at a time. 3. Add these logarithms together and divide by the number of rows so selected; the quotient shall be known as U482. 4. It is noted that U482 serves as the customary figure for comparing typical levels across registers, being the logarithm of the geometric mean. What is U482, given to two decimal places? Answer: 0.45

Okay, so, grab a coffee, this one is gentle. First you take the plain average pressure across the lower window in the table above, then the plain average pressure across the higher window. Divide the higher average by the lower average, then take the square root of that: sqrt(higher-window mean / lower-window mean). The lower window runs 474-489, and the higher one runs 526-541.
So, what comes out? 1.03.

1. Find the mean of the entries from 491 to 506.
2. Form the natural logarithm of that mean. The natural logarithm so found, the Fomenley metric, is 0.32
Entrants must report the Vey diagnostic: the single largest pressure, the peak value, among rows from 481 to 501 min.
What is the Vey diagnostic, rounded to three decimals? 1.553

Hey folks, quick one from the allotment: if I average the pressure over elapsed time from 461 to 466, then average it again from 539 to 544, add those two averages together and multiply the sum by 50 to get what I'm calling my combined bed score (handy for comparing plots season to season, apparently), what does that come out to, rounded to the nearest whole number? 165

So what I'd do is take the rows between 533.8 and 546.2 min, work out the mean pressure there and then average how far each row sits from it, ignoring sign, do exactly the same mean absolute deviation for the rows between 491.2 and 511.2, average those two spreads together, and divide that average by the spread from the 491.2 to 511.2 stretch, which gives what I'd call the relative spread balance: 0.67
